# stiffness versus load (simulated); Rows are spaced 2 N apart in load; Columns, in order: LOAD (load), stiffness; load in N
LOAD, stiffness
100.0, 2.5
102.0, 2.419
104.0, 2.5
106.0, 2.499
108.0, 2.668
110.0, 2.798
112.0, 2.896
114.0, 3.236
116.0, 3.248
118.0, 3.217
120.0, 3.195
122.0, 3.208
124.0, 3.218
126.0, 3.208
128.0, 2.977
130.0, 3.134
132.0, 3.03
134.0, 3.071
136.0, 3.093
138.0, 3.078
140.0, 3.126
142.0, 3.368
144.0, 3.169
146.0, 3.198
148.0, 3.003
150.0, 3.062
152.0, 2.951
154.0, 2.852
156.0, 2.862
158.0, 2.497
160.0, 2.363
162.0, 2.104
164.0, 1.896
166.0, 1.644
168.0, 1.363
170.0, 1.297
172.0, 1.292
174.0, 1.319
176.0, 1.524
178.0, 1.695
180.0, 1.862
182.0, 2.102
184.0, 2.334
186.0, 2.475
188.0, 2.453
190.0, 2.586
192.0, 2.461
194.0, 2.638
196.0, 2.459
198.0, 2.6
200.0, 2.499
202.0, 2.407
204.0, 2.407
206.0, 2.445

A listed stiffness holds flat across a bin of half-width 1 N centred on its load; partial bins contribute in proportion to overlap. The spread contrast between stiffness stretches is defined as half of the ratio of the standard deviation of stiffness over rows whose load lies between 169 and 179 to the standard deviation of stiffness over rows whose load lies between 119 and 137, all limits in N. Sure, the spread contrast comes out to 1.0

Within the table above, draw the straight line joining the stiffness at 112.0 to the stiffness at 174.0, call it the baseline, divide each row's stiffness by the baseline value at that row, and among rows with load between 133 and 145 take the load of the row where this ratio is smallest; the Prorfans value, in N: 134.0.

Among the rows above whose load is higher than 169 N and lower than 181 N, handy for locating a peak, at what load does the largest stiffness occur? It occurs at 180.0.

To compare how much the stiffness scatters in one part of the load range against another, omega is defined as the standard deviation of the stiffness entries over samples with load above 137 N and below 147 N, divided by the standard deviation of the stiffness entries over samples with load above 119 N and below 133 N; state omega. 1.1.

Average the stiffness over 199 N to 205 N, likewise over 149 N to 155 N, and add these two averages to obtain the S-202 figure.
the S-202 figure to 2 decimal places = 5.39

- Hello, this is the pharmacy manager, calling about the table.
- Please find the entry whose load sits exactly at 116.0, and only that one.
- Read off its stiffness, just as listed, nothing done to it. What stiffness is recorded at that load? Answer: 3.248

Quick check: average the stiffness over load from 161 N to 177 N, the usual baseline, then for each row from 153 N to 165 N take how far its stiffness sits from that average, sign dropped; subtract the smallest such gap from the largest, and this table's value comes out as 1.0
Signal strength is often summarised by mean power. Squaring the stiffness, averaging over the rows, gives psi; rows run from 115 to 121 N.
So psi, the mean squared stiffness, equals 10.4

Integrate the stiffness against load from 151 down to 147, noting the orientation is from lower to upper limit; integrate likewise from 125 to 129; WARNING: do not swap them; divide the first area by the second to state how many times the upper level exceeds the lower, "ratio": 1.0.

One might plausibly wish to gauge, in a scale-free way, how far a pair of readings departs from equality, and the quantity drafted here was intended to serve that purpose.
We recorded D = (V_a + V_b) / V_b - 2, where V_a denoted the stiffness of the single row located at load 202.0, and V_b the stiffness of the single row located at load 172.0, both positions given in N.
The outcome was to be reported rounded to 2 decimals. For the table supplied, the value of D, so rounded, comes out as 0.86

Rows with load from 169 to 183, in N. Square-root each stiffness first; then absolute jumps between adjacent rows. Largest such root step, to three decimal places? 0.086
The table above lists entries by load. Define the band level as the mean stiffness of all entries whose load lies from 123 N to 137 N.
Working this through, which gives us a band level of 3.10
